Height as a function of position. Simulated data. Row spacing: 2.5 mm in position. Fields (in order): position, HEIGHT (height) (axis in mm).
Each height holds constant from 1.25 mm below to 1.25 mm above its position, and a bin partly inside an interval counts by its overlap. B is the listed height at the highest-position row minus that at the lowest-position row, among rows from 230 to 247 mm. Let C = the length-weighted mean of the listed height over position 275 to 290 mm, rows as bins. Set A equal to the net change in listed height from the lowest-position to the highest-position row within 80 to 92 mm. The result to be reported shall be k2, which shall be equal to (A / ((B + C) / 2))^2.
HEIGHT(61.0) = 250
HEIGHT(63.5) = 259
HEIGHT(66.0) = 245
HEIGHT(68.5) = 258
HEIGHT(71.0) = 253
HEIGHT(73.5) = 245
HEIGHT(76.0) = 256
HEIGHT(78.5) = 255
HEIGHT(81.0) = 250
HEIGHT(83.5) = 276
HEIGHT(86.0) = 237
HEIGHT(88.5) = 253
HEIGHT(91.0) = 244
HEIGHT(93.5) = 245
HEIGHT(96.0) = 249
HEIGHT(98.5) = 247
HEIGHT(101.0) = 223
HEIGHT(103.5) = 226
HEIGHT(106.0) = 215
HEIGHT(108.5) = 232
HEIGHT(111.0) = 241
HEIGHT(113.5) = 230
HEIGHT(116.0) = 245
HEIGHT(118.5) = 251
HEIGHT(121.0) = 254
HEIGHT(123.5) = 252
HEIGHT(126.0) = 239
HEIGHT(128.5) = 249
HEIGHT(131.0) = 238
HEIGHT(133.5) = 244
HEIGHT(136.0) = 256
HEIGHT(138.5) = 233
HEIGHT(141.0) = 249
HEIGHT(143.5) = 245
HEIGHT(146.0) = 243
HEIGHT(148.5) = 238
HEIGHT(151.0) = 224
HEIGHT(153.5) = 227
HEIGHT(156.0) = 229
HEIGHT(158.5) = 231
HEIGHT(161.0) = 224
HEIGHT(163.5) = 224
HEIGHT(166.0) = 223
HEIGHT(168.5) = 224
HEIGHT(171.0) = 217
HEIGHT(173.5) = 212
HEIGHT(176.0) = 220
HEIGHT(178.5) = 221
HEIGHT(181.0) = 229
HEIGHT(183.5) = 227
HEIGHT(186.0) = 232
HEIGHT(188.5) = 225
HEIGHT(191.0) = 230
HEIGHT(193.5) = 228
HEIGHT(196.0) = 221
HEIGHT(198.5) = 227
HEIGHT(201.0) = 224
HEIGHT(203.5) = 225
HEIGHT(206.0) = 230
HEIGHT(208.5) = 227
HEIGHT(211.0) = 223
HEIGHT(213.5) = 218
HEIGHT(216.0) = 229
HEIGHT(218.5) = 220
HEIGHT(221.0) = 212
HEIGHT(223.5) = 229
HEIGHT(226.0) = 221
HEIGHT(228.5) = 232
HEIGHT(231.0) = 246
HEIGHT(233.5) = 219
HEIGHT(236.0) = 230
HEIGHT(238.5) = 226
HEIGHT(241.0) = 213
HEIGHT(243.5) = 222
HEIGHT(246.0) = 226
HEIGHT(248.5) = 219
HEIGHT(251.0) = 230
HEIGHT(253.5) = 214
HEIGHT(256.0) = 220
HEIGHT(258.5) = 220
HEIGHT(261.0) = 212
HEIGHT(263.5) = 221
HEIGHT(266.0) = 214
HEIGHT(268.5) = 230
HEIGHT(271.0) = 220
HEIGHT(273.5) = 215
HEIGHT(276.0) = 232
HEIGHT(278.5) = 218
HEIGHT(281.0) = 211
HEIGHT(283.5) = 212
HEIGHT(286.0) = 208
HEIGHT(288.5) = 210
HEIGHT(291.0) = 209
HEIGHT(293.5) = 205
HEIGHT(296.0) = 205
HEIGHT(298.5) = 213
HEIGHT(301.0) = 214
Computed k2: 0.004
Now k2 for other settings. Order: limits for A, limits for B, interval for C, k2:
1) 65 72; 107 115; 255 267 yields 0.006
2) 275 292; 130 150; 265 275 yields 0.044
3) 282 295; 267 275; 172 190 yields 0.004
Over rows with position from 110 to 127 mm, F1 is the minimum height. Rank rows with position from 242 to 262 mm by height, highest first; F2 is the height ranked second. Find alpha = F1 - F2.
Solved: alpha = 4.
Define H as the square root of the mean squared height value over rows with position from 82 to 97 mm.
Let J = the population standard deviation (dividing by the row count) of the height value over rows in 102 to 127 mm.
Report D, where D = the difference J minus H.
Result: -239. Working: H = 251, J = 12.0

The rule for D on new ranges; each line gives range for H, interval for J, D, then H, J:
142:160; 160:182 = -229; 234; 4.6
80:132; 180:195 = -241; 243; 2.2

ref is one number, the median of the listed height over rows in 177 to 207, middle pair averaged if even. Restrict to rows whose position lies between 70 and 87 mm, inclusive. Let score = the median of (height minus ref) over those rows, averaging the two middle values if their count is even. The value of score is 26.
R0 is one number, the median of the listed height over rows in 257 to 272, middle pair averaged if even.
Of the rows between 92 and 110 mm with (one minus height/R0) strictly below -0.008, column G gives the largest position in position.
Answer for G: 108.5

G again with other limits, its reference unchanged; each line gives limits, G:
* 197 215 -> 211.0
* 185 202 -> 201.0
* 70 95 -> 93.5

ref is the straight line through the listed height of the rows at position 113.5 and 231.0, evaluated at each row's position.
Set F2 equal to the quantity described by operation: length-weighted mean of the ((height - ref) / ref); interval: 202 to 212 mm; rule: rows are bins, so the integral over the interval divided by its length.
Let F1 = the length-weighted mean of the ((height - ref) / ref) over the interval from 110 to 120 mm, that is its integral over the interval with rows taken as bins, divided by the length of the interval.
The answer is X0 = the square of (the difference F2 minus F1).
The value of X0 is 0.014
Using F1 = 0.052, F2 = -0.07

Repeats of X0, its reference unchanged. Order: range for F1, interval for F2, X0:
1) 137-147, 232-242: 0.018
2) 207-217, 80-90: 0.041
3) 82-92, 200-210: 0.033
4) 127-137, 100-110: 0.006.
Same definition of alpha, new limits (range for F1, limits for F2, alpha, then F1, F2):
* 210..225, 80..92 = -41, 212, 253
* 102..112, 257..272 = -6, 215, 221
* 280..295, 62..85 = -54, 205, 259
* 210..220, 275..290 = 0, 218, 218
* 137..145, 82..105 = -20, 233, 253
